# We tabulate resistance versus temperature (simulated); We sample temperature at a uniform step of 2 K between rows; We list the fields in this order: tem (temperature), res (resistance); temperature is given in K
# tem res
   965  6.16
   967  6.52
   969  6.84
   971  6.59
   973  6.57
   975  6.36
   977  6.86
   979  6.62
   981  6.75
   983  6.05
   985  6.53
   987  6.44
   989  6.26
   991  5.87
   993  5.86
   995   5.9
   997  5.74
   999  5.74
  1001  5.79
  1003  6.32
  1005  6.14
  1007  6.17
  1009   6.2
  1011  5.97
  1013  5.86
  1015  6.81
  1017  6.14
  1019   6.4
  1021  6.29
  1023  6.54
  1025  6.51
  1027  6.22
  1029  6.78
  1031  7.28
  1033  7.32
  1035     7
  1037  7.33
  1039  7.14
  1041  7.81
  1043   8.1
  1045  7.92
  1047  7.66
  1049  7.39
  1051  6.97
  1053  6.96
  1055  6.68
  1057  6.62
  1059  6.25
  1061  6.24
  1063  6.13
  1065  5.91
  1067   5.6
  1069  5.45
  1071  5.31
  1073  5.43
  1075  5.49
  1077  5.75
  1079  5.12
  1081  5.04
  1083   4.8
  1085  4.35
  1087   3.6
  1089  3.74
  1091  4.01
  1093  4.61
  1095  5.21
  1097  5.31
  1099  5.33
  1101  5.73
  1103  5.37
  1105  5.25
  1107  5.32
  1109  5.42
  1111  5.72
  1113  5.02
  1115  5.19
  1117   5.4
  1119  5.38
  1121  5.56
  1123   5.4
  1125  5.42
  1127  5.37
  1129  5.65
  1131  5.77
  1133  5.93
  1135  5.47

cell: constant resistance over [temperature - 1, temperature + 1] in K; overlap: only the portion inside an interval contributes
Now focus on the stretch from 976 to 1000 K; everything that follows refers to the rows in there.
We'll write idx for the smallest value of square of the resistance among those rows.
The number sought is 33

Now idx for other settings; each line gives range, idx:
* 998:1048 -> 33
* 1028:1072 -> 28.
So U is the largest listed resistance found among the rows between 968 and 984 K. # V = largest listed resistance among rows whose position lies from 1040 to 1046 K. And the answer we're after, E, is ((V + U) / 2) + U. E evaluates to 14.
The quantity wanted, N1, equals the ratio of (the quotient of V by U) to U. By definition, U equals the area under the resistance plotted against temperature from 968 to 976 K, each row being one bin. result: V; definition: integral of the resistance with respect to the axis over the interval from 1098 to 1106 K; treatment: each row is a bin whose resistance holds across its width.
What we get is 0.016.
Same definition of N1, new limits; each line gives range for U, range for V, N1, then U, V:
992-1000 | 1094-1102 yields 0.020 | 46.5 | 43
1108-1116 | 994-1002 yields 0.025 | 42.7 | 46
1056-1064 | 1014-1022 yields 0.020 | 50.5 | 51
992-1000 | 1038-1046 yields 0.029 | 46.5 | 62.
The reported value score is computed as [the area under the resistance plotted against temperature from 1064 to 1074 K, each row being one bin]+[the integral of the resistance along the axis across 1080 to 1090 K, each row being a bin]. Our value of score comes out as 98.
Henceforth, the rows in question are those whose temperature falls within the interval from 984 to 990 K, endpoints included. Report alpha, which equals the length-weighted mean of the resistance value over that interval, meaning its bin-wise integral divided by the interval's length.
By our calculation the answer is 6.4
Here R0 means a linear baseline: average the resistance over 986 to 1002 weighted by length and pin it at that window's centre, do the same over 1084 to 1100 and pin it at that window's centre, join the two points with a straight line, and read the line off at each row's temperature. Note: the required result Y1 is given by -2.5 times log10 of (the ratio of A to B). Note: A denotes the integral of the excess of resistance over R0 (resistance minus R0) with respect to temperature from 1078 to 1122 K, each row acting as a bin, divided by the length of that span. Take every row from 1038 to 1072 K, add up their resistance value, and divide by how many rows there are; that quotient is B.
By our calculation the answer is 2.6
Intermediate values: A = 0.6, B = 6.7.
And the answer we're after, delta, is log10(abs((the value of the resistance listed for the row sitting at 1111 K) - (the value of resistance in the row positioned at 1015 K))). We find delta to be 0.04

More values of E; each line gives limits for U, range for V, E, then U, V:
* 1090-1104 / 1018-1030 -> 12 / 5.73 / 6.78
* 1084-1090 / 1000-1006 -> 10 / 4.35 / 6.32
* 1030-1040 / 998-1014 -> 14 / 7.33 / 6.32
